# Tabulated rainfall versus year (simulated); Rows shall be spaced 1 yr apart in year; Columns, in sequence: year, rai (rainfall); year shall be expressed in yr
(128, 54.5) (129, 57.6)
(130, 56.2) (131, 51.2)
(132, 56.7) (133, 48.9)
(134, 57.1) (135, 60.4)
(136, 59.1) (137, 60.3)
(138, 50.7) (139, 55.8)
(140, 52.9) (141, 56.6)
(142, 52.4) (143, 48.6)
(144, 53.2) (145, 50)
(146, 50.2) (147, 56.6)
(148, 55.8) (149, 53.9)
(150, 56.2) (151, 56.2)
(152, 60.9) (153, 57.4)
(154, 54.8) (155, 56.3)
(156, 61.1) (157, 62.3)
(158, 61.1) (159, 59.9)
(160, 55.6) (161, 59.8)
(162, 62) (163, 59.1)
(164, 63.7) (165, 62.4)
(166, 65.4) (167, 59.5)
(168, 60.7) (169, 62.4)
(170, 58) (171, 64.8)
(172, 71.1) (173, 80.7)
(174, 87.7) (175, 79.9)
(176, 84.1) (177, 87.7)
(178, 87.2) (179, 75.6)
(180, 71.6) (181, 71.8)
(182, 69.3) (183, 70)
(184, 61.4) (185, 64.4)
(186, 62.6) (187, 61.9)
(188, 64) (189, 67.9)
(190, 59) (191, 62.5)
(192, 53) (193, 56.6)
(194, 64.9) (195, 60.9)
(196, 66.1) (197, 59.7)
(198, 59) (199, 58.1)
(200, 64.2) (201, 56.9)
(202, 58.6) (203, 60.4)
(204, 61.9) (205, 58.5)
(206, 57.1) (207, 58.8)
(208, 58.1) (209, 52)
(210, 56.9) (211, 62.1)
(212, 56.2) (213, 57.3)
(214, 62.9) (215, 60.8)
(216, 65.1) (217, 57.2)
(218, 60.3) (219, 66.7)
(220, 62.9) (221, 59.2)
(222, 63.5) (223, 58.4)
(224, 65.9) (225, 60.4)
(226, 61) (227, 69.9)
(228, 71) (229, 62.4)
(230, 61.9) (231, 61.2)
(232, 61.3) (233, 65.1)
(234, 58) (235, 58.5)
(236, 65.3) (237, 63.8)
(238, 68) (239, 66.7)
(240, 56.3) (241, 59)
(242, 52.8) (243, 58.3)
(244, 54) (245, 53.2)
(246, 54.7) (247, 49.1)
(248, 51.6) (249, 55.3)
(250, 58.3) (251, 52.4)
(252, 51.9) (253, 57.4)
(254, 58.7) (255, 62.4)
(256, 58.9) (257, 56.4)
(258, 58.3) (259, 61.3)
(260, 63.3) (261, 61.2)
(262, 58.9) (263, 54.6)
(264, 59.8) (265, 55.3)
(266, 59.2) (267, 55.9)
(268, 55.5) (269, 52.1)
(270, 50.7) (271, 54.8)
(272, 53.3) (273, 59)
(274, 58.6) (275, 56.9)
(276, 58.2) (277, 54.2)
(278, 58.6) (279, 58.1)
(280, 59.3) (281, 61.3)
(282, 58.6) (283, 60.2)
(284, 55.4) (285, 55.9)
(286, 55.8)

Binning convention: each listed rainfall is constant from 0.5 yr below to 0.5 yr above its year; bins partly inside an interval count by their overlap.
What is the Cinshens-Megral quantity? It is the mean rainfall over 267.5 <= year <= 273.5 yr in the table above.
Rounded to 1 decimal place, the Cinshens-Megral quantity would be 54.2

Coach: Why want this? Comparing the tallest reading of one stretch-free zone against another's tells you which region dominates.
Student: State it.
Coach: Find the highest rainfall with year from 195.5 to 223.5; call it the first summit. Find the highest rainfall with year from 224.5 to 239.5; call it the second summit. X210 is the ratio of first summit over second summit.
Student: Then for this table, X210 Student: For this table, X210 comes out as 0.94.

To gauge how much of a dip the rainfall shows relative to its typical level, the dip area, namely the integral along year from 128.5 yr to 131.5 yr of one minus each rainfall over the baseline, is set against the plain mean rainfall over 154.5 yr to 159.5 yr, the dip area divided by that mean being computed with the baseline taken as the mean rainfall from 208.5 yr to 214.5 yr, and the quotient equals 0.002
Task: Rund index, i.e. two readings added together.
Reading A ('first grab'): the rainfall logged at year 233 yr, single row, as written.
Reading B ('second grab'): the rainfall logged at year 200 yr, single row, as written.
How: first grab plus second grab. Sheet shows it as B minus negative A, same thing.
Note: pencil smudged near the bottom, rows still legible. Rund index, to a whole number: 129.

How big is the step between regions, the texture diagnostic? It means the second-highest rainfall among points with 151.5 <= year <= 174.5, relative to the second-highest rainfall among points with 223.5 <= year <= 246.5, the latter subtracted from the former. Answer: 11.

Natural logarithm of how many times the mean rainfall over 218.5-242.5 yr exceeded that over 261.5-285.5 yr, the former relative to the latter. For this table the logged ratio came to 0.09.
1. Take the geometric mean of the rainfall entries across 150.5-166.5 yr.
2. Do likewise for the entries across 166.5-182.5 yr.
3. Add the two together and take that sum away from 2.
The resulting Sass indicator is -130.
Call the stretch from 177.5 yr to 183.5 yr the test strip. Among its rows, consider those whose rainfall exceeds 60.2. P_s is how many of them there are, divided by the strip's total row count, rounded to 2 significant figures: 1.0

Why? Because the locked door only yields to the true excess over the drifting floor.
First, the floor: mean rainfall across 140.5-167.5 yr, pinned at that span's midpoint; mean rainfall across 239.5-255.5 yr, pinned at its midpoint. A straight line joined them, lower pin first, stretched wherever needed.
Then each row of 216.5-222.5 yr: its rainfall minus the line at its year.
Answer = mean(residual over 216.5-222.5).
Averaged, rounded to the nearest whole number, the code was 6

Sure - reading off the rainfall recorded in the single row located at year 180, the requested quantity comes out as 71.6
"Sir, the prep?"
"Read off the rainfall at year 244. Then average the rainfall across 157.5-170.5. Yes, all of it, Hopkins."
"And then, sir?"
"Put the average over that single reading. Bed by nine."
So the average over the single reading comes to 1.12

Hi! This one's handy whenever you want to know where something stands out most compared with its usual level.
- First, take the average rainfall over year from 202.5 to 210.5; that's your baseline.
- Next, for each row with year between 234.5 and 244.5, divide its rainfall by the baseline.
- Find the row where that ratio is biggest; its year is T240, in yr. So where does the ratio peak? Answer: 238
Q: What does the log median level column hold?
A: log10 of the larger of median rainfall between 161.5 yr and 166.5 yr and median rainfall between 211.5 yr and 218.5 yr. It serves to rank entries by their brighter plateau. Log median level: 1.80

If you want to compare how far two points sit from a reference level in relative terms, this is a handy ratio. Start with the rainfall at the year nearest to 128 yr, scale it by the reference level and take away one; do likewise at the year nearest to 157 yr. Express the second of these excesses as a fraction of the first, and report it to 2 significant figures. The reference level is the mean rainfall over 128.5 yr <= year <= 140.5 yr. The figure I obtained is -6.3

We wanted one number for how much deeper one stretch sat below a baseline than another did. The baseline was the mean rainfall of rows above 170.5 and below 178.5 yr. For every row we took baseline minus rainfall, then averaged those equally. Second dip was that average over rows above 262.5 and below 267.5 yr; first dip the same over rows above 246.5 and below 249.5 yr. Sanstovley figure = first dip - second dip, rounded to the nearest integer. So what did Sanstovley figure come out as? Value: 5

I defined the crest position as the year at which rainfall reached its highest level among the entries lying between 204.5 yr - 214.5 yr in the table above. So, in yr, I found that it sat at 214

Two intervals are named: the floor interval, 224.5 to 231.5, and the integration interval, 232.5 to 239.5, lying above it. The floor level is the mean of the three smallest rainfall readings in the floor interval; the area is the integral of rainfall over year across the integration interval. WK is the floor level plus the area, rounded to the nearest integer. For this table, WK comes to 506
